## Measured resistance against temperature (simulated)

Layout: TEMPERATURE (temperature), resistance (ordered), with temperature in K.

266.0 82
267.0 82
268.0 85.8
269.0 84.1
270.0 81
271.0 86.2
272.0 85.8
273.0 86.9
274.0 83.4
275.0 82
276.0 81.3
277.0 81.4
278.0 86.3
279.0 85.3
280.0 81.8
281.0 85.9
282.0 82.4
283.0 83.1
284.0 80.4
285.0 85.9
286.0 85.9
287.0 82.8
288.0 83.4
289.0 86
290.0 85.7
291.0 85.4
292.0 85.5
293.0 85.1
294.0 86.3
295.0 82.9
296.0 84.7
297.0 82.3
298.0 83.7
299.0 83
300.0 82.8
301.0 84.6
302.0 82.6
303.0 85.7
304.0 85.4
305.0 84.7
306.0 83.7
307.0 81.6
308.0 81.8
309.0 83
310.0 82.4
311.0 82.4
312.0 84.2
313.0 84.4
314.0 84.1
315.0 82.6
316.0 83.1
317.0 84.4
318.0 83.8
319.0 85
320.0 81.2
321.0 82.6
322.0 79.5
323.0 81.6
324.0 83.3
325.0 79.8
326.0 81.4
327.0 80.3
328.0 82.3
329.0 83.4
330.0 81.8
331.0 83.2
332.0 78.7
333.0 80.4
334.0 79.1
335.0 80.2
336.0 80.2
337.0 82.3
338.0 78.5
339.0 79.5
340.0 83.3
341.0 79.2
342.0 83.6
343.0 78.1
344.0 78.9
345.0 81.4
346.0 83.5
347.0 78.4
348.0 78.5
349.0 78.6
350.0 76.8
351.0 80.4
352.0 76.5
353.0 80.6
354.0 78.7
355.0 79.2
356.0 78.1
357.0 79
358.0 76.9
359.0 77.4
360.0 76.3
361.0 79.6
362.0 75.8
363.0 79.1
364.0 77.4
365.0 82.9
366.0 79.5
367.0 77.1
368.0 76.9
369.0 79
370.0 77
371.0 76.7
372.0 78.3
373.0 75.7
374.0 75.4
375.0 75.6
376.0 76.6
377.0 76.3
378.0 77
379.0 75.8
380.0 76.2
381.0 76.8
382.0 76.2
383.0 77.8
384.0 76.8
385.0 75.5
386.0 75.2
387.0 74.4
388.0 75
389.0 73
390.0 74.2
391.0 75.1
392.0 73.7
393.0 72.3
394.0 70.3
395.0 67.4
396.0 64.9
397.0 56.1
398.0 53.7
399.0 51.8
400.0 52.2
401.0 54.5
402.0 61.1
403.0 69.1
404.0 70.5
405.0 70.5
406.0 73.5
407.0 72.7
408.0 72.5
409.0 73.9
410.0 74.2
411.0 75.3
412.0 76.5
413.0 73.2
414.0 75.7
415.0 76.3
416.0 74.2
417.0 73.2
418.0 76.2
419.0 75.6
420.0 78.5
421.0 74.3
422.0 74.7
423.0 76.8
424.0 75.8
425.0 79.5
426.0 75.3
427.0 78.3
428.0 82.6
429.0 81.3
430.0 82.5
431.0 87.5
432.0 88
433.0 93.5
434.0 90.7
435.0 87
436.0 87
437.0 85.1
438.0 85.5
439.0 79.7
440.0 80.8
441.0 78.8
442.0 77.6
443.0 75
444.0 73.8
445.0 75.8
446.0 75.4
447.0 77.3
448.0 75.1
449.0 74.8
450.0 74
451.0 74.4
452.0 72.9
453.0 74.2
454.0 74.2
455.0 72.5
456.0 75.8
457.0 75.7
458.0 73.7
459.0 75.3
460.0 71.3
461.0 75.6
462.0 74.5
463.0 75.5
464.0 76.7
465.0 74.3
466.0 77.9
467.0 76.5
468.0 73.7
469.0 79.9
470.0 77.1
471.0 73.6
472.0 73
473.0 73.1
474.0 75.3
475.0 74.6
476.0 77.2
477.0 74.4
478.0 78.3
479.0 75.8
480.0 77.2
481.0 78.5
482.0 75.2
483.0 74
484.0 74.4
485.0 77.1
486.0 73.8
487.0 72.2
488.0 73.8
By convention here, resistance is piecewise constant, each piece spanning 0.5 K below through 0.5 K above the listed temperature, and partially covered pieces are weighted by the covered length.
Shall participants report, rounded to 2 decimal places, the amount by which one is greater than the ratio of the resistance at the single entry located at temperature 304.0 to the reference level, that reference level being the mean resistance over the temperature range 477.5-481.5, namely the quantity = -0.10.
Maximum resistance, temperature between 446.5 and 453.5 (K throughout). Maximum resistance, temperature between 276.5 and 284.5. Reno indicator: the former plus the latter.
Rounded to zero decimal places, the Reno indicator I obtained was 164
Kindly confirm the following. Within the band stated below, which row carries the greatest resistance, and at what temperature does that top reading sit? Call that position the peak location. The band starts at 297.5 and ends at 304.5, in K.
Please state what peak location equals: 303.0 K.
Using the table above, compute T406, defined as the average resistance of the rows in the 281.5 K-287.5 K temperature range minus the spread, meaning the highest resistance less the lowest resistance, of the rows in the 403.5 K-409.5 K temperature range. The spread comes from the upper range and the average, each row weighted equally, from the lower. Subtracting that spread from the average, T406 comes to 80.0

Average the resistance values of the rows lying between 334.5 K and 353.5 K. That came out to 80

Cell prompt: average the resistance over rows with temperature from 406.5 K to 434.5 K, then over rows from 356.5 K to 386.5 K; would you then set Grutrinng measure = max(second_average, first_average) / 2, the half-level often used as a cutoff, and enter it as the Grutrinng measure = 39.1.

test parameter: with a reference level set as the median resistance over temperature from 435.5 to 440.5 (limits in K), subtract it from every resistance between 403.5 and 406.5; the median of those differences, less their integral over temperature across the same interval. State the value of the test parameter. 26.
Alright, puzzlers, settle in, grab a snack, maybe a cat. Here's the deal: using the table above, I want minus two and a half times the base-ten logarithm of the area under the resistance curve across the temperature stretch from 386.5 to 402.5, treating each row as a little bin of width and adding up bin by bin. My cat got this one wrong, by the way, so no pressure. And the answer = -7.55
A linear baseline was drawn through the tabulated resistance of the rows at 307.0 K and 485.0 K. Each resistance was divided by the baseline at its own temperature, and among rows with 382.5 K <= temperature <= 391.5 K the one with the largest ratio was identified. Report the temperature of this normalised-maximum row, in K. 383.0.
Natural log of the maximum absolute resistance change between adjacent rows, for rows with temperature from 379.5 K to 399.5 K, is 2.17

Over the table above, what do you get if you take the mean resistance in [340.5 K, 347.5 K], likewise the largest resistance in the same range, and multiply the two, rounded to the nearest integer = 6725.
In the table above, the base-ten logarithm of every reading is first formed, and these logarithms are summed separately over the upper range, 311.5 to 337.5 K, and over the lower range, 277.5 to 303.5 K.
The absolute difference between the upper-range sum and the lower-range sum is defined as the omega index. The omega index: 0.3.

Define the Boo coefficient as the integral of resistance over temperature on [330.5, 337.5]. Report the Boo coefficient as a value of 564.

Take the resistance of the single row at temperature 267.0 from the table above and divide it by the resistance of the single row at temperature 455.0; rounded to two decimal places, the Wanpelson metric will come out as 1.13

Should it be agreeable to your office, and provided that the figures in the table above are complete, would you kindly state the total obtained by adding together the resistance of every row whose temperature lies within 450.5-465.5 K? 1117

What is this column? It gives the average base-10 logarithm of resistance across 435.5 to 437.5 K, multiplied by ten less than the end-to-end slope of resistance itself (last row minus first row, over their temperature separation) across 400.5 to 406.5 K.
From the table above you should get -12.0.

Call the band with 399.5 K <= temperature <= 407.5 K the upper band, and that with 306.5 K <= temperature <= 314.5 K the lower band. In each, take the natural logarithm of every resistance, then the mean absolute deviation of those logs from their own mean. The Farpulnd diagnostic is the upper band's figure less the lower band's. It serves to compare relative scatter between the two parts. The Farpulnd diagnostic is 0.103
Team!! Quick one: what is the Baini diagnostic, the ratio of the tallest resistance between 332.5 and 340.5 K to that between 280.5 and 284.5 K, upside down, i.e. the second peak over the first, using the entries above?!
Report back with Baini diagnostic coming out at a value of 1.031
